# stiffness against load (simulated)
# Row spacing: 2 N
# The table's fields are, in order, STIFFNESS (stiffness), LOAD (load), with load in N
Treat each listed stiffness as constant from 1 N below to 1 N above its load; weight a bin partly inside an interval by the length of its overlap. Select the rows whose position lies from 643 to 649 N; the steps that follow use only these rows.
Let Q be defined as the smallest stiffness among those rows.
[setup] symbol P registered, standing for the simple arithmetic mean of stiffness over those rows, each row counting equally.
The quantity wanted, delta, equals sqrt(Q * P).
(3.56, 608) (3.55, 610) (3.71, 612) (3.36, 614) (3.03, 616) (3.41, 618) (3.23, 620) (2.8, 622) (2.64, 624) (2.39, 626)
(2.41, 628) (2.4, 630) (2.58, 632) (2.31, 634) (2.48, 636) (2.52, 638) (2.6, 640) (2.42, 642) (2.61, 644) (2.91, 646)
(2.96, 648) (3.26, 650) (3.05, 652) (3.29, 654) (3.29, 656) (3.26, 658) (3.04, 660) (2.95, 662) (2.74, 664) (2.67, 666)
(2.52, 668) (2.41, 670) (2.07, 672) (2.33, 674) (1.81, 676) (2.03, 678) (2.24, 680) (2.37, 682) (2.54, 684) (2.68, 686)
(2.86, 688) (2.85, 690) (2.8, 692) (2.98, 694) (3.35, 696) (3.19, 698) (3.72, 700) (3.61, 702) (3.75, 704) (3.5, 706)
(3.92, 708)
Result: 2.72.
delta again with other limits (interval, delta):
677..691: 2.26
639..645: 2.48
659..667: 2.76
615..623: 2.95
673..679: 1.93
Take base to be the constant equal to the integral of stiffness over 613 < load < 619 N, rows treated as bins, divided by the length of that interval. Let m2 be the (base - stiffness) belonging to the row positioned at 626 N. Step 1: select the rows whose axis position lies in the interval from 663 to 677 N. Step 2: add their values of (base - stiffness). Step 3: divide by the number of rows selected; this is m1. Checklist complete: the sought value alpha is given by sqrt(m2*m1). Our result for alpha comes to 0.89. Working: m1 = 0.90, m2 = 0.9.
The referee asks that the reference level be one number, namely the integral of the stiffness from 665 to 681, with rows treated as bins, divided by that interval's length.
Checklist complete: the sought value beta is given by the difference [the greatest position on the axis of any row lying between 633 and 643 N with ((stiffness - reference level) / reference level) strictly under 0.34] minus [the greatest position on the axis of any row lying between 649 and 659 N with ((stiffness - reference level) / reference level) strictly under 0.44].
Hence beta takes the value -10 N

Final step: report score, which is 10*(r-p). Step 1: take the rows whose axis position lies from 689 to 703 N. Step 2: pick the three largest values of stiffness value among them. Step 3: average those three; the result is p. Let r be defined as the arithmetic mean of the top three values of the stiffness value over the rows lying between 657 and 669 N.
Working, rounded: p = 3.56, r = 3.1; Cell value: -5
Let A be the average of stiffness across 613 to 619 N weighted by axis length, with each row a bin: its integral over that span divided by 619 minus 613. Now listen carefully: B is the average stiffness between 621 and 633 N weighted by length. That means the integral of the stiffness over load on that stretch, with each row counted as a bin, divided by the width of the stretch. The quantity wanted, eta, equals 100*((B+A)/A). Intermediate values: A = 3.3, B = 2.5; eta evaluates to 178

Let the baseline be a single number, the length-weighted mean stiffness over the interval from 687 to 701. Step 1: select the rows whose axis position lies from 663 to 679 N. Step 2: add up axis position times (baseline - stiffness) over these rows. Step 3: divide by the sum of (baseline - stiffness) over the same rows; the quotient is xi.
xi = 672.6 N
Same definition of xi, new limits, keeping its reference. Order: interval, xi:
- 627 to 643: 634.8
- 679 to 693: 684.3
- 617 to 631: 628.1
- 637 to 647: 641.4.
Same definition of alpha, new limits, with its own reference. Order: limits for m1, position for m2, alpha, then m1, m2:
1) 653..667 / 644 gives 0.39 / 0.23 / 0.7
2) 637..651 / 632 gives 0.59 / 0.51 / 0.7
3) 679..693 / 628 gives 0.74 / 0.65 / 0.9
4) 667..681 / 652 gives 0.48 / 1.07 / 0.2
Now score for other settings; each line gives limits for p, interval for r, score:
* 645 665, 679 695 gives -4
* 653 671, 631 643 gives -7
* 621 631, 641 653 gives 5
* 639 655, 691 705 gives 5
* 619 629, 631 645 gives -3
